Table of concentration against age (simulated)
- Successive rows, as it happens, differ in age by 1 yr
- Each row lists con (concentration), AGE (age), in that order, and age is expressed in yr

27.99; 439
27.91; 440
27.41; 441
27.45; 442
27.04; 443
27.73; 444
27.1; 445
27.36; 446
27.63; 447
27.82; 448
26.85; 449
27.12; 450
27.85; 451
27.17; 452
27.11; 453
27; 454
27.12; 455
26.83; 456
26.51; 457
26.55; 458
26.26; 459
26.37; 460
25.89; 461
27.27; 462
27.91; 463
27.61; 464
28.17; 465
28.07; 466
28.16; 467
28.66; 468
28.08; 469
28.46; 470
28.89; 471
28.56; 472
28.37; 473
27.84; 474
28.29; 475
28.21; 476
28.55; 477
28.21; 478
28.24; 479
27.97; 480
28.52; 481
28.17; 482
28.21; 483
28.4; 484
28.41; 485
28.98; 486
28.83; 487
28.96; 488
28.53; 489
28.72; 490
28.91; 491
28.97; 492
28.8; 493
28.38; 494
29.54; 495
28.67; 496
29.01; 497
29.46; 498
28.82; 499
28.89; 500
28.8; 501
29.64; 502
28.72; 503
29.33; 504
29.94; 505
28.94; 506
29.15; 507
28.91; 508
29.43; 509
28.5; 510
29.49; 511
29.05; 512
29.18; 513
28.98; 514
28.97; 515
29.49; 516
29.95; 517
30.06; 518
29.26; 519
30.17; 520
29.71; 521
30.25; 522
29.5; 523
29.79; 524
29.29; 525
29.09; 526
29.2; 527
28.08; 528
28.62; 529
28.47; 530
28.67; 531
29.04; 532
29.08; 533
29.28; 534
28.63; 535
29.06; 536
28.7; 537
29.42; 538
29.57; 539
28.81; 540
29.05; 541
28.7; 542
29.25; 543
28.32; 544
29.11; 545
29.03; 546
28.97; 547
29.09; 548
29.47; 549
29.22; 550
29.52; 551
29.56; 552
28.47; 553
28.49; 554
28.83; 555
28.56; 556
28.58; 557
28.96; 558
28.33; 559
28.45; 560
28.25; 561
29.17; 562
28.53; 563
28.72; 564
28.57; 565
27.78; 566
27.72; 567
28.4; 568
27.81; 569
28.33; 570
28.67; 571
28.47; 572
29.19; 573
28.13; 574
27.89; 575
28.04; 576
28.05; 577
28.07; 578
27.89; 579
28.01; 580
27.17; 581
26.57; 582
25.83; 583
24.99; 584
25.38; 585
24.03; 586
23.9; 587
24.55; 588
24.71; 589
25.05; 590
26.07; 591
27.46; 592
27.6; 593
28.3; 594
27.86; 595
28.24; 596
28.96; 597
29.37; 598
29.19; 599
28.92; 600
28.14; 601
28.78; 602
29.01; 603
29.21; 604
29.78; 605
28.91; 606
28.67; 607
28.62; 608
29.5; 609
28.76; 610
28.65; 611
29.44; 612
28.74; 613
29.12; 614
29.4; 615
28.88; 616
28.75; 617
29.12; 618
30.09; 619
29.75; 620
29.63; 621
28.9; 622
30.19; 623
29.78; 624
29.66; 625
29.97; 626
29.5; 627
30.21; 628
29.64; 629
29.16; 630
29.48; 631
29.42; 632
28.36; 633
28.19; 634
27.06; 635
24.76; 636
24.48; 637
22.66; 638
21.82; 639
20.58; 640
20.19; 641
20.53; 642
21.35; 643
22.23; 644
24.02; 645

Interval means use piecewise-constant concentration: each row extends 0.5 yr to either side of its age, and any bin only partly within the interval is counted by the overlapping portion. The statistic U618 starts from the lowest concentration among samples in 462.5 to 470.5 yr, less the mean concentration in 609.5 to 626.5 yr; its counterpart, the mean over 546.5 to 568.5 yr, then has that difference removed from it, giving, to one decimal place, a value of 30.4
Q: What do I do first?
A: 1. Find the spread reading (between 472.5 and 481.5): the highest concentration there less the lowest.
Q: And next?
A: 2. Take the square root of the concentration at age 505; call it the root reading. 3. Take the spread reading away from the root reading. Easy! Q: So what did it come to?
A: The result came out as 4.76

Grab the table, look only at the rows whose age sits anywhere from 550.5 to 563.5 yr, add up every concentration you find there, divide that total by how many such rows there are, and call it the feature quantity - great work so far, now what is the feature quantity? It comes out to 28.7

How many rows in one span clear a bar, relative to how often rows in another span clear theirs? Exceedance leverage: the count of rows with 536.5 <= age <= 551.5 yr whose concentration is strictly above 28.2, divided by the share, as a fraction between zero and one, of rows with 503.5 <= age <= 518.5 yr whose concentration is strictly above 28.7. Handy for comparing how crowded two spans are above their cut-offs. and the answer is 16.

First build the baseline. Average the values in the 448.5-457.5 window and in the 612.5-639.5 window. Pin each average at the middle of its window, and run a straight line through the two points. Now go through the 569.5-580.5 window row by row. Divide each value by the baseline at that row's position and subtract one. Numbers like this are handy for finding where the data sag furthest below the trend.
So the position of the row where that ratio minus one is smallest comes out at 579 yr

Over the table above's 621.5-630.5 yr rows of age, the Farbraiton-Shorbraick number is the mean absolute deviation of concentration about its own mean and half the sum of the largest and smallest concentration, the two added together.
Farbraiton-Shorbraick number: 29.9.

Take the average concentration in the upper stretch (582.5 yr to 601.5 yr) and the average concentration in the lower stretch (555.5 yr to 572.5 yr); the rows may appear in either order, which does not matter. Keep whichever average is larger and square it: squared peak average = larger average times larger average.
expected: 808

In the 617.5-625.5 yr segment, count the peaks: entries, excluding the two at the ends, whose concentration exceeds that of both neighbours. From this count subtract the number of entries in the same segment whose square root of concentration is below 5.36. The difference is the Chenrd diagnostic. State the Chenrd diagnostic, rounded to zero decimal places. 2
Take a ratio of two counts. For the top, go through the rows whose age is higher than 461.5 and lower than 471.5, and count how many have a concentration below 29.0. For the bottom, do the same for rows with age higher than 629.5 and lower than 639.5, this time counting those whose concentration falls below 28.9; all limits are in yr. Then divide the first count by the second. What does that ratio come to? 1.4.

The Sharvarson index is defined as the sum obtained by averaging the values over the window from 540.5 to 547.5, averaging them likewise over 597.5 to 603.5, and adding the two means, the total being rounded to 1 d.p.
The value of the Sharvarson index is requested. 57.8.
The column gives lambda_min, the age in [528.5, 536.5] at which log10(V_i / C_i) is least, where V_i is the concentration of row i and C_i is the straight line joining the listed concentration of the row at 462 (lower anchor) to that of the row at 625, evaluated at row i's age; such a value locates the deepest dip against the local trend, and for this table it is 530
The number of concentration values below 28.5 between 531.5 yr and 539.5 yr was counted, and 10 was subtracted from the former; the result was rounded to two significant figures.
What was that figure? -10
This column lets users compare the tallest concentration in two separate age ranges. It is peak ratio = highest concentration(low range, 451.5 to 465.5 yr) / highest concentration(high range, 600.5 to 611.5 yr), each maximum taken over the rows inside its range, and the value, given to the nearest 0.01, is 0.95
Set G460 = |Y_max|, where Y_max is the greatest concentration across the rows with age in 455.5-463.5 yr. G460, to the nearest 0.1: 27.9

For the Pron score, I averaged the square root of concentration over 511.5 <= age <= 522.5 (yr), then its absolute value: 5.44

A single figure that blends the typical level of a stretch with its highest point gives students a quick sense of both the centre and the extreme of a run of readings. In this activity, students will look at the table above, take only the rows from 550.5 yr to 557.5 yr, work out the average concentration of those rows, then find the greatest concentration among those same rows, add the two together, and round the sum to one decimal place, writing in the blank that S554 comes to 58.4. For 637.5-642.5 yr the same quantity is 43.8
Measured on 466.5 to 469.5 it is 57.0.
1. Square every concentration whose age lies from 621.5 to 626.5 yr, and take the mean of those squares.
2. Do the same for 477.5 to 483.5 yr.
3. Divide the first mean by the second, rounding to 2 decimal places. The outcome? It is 1.11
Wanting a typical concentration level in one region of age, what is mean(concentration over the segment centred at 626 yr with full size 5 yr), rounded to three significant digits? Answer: 29.8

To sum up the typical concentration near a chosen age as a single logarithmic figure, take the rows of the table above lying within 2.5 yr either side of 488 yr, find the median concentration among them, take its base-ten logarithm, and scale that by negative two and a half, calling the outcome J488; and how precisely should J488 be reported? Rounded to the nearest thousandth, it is -3.650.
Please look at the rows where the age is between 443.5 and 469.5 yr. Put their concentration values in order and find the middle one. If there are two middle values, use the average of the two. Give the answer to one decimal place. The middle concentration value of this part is 27.2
